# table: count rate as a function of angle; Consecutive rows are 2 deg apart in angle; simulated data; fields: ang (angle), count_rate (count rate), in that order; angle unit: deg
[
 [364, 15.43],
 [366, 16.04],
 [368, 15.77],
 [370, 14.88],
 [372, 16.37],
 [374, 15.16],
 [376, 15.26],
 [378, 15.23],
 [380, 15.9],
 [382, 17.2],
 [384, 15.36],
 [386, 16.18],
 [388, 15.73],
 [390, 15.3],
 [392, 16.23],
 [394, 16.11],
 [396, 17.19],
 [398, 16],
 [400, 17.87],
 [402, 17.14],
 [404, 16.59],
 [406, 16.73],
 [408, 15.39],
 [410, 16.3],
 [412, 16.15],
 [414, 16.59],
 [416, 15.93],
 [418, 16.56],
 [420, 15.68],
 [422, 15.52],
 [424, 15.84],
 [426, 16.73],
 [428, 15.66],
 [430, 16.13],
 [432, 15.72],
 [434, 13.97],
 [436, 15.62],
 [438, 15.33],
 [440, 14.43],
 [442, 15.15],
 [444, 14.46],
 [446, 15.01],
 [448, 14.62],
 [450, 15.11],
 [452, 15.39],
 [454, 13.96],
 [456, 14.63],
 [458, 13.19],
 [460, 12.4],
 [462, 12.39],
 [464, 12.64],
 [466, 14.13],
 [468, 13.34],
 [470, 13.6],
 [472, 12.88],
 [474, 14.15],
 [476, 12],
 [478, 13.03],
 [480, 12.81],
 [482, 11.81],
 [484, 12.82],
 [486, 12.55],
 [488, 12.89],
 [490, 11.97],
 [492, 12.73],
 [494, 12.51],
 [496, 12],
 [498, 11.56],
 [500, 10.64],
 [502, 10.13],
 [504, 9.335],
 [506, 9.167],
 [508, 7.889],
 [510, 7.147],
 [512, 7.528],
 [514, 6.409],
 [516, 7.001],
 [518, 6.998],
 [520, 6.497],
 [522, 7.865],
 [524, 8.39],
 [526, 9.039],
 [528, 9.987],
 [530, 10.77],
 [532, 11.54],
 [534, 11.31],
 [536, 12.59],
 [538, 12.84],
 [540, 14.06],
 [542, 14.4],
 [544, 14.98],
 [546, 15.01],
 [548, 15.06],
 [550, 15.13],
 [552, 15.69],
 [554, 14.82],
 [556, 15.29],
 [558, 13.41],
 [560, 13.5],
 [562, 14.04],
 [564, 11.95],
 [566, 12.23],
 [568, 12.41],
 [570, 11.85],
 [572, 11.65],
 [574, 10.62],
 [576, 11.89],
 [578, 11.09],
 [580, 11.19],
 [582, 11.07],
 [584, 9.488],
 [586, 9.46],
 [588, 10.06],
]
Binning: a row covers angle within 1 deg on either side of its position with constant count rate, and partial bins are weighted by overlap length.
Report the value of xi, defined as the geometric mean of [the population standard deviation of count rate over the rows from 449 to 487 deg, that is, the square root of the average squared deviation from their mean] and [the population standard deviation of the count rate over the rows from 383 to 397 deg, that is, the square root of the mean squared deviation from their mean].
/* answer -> 0.77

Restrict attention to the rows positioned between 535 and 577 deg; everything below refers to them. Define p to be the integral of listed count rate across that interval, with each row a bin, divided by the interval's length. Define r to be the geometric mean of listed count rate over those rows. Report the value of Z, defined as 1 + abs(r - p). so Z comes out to 1.08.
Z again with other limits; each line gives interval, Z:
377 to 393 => 1.01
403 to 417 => 1.01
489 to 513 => 1.19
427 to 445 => 1.02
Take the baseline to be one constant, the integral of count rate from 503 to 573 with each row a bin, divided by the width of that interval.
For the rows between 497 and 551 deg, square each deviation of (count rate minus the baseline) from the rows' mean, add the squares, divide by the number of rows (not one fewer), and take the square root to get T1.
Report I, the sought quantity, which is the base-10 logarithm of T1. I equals 0.46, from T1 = 2.88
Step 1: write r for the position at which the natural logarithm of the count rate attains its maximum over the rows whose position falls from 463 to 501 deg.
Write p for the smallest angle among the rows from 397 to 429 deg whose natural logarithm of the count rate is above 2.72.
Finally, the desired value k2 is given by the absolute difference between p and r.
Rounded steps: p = 398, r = 474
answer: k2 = 76 deg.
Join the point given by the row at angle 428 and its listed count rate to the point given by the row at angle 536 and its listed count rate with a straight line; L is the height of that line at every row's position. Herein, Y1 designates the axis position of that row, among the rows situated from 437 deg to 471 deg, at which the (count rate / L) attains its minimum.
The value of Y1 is 460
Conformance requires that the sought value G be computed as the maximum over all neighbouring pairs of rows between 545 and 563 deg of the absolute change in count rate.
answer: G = 1.9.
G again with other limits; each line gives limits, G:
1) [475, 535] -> 1.4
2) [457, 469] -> 1.5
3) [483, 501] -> 0.9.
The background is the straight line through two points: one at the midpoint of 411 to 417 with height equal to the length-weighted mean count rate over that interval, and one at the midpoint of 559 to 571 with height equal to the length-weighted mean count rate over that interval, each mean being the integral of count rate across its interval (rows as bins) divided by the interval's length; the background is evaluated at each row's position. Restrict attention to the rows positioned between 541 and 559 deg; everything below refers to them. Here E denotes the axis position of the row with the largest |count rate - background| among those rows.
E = 552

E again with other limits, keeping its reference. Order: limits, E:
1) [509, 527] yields 514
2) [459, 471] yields 460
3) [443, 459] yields 458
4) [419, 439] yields 434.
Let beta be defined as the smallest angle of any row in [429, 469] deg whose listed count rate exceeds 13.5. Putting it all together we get 430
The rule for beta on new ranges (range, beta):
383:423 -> 384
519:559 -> 540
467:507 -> 470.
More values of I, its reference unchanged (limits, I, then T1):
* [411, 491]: 0.16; 1.45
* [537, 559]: -0.09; 0.82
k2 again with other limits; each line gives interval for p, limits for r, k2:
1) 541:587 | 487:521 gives 64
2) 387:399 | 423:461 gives 38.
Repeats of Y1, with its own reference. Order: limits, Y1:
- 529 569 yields 530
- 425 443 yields 434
